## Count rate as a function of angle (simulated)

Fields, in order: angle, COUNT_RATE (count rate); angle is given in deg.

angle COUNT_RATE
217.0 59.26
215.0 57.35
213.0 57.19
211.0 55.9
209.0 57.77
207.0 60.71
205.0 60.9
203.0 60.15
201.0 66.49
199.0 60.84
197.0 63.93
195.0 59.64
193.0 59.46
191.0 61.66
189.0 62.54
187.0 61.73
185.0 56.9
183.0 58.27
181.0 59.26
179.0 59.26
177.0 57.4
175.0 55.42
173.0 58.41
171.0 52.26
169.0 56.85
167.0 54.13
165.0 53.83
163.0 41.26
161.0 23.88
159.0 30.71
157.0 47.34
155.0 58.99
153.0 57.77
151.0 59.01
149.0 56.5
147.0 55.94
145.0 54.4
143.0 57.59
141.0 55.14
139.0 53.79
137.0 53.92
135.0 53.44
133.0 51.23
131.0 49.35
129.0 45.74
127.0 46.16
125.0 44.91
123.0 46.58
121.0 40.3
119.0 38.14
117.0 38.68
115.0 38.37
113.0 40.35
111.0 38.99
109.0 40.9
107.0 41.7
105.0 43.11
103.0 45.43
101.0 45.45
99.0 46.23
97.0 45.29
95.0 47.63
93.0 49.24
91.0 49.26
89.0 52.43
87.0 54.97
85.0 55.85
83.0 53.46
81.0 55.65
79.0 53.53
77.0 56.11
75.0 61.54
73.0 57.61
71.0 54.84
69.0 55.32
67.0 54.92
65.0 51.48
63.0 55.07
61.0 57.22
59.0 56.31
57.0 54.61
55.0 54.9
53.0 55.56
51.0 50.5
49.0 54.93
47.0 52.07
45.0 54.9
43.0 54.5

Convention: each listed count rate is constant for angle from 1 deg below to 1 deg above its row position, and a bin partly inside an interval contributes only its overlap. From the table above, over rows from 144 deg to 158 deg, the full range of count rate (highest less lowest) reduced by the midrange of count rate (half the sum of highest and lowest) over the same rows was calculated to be -41.5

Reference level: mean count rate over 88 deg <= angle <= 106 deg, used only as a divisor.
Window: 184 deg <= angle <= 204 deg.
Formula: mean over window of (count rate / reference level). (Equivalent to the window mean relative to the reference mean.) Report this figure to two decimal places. 1.30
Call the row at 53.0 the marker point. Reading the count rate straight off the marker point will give 55.56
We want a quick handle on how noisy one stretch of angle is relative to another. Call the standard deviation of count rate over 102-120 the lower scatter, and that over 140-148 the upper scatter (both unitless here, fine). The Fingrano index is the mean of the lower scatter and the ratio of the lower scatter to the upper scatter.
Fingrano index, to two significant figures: 2.1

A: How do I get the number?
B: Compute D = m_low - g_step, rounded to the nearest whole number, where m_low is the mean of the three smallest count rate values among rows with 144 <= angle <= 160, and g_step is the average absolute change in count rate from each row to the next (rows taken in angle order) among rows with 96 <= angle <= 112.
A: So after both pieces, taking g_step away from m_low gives 43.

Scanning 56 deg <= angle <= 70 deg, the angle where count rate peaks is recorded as 61.0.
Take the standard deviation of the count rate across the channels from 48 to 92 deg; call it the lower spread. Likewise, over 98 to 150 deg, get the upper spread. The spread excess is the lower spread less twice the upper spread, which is -10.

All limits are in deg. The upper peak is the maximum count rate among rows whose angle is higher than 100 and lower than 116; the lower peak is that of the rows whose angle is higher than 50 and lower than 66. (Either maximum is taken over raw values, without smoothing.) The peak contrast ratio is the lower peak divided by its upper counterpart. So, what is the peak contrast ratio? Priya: 1.26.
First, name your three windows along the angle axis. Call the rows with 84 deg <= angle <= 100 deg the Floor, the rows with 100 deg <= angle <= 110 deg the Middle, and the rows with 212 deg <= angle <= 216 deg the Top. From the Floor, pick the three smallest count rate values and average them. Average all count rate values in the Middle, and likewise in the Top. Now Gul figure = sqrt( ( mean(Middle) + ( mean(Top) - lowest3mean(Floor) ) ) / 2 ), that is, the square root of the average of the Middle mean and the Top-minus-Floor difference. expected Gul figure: 5.21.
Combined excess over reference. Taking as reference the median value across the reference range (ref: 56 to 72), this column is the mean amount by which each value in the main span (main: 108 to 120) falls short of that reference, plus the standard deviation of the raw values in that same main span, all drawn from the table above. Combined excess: 17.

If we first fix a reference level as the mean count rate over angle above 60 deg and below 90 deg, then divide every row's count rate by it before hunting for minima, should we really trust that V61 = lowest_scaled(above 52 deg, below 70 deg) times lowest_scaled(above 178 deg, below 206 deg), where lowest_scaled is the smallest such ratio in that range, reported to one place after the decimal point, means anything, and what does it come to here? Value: 1.0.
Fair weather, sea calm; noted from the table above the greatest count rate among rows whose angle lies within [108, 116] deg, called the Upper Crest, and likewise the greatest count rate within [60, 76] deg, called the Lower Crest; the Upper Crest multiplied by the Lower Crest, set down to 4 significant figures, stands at 2517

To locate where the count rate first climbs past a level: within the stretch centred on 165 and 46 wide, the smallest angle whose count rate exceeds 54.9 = 143.0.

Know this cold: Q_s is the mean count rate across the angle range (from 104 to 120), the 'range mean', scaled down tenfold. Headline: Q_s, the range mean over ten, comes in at 4.0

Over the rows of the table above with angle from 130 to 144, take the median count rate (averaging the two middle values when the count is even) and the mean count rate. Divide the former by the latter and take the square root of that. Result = 1.003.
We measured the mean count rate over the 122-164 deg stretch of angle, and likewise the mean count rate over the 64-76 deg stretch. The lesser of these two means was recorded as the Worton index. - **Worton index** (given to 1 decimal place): 49.7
